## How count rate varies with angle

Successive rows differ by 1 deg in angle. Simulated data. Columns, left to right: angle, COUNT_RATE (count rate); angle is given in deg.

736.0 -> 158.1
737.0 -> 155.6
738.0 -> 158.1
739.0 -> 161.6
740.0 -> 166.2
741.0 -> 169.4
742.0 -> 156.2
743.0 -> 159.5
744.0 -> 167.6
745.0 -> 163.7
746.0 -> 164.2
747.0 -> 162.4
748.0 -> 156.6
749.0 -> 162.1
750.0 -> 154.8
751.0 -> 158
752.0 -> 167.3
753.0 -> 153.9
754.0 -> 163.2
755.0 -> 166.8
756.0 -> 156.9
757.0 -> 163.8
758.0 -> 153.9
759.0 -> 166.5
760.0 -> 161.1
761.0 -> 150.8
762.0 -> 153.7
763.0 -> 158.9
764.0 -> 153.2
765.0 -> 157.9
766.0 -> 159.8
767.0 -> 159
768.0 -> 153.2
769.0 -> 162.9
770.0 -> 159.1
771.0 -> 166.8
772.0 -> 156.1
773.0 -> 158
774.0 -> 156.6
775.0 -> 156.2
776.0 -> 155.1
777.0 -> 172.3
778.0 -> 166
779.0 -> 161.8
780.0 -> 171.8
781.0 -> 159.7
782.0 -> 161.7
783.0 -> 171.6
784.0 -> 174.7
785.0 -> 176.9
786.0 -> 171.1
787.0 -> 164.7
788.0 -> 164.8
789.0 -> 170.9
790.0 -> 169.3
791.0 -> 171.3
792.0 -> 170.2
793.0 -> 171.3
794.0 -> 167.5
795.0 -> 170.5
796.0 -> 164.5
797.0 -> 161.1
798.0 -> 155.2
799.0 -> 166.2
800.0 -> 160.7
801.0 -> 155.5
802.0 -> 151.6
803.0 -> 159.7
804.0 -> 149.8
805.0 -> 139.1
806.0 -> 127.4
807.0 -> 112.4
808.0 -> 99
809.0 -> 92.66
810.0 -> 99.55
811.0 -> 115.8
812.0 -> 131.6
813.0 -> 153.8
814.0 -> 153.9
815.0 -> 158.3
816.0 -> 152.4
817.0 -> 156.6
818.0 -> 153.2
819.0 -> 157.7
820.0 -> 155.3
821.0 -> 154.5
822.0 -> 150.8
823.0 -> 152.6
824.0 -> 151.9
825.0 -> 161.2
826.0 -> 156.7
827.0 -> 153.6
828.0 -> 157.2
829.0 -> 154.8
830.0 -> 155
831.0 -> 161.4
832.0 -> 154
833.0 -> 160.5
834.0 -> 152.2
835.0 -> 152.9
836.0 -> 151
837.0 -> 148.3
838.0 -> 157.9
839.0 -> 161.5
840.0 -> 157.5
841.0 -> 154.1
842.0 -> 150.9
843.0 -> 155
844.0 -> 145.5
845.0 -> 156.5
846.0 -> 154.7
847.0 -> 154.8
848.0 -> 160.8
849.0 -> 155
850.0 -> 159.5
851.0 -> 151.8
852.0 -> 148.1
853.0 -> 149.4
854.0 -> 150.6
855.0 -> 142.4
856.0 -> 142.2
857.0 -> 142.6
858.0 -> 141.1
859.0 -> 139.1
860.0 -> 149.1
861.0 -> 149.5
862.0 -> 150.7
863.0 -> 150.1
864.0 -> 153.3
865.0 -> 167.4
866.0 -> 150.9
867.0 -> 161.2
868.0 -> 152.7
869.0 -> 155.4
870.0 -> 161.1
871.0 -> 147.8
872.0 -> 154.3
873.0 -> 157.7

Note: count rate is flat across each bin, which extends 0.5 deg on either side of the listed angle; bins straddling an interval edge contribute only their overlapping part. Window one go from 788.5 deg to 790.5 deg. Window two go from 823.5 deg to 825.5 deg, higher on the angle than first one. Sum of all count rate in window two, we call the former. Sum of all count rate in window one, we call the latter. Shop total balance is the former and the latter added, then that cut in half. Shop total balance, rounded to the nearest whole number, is 327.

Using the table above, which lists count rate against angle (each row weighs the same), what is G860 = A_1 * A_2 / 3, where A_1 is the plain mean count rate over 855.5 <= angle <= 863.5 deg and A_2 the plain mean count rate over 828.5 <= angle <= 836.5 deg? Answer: 7531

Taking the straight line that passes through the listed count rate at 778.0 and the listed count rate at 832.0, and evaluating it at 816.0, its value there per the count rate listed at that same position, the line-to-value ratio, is 1.03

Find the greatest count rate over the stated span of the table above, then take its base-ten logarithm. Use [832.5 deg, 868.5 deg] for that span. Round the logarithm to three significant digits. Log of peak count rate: 2.22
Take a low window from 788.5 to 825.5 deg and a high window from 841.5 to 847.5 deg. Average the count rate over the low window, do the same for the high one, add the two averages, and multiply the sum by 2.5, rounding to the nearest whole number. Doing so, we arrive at 757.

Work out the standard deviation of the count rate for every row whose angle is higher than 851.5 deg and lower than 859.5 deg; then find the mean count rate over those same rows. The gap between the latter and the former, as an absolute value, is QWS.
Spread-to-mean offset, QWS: 140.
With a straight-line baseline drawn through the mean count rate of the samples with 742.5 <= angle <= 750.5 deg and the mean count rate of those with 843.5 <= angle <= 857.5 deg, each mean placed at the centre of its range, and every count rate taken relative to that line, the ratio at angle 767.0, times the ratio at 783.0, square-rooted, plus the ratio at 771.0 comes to 2.09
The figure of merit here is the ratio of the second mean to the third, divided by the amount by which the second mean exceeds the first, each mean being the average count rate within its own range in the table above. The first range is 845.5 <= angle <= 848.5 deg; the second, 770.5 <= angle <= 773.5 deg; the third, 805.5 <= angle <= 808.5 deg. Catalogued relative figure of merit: 0.40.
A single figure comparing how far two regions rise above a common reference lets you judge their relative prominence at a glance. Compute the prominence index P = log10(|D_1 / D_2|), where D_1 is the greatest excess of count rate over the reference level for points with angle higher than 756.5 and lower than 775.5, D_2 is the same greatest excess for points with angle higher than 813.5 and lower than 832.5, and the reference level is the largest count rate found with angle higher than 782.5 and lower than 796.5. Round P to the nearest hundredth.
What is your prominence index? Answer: -0.19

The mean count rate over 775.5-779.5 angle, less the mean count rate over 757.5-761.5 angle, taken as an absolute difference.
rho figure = 6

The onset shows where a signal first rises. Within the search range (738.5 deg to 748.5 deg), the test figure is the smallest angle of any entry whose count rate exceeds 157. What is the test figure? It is 739.0 deg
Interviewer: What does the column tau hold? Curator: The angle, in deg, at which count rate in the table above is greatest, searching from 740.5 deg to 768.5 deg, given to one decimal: 741.0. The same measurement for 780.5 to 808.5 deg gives 785.0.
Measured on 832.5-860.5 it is 839.0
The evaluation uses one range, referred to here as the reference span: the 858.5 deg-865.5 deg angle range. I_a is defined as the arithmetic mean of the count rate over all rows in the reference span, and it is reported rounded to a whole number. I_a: 151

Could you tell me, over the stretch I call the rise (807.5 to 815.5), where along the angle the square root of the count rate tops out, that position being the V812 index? 815.0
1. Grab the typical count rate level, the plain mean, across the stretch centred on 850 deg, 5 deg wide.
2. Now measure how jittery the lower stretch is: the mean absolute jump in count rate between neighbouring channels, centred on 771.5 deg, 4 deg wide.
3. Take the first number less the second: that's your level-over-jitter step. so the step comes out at 148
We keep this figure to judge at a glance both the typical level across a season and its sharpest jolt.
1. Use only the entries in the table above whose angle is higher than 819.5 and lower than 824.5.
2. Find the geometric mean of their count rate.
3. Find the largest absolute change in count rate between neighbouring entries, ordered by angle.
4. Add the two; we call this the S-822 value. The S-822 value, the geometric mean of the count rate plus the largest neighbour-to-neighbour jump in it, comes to 157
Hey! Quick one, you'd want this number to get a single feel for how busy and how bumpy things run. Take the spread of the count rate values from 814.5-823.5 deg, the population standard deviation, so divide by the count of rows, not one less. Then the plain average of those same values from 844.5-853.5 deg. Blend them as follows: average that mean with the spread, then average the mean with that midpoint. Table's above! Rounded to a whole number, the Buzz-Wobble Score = 116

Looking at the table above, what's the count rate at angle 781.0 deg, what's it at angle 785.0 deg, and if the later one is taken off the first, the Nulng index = -17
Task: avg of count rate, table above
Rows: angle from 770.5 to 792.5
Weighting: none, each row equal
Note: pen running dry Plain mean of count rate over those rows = 166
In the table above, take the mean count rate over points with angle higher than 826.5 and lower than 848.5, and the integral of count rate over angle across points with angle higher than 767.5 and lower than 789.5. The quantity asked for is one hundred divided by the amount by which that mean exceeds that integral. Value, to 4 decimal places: -0.0289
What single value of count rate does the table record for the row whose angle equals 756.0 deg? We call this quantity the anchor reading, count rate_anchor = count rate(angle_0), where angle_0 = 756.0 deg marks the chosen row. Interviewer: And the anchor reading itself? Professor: 156.9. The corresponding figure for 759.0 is 166.5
